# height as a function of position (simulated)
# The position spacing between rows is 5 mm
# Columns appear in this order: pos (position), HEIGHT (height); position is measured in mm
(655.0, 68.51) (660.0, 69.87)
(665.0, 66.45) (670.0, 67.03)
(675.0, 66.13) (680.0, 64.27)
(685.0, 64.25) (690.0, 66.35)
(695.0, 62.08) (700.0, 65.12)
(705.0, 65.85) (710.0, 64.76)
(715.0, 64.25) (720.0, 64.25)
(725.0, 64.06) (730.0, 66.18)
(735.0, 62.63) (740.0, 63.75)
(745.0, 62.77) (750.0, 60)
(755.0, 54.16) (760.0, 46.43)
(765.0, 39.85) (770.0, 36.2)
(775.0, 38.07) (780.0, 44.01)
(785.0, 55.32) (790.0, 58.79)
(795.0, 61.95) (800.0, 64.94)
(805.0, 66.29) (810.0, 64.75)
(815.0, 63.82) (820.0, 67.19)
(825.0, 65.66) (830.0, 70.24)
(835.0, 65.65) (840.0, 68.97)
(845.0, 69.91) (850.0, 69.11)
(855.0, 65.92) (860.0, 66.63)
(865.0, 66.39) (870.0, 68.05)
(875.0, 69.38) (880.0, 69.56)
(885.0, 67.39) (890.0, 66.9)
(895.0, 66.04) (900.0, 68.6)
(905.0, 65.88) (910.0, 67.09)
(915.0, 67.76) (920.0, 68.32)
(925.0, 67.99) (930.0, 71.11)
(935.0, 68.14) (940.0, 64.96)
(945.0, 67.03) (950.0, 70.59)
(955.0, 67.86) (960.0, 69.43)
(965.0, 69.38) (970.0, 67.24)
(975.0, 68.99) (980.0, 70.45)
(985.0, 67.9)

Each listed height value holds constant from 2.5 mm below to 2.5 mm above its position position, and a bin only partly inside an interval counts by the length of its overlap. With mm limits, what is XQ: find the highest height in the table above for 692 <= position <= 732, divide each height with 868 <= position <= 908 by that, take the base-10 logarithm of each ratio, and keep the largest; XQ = 0.022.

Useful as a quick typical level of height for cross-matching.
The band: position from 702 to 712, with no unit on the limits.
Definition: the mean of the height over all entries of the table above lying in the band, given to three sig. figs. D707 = 65.3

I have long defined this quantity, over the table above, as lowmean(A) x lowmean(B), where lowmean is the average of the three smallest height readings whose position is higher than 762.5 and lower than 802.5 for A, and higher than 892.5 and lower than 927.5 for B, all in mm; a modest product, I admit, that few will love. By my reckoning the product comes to 2523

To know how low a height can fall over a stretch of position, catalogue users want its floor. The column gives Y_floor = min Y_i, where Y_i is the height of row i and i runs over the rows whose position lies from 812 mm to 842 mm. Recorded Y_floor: 63.82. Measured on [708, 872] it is 36.2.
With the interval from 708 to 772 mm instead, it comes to 36.2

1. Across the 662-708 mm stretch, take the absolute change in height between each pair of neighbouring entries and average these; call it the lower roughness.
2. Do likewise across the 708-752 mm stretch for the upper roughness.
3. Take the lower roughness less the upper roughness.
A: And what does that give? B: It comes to 0.3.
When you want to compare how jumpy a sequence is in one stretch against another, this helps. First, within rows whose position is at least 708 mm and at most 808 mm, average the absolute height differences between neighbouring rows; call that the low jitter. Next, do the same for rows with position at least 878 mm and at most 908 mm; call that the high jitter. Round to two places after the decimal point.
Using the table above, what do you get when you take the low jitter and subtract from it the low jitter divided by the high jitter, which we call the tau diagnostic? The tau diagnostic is 1.48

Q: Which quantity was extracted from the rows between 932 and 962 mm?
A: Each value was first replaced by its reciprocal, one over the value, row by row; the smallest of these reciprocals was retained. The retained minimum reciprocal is 0.0142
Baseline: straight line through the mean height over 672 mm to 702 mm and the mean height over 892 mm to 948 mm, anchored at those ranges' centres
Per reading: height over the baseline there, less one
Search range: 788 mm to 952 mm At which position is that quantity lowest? 790.0 mm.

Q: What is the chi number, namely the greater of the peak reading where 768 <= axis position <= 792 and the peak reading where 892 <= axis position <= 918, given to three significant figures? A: 68.6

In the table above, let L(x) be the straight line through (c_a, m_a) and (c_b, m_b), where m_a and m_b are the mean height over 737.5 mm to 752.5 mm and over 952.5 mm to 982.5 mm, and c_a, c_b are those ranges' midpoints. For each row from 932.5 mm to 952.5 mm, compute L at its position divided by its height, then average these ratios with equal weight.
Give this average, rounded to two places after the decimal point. 1.01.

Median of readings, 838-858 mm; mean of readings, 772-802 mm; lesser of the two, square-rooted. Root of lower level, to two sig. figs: 7.3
